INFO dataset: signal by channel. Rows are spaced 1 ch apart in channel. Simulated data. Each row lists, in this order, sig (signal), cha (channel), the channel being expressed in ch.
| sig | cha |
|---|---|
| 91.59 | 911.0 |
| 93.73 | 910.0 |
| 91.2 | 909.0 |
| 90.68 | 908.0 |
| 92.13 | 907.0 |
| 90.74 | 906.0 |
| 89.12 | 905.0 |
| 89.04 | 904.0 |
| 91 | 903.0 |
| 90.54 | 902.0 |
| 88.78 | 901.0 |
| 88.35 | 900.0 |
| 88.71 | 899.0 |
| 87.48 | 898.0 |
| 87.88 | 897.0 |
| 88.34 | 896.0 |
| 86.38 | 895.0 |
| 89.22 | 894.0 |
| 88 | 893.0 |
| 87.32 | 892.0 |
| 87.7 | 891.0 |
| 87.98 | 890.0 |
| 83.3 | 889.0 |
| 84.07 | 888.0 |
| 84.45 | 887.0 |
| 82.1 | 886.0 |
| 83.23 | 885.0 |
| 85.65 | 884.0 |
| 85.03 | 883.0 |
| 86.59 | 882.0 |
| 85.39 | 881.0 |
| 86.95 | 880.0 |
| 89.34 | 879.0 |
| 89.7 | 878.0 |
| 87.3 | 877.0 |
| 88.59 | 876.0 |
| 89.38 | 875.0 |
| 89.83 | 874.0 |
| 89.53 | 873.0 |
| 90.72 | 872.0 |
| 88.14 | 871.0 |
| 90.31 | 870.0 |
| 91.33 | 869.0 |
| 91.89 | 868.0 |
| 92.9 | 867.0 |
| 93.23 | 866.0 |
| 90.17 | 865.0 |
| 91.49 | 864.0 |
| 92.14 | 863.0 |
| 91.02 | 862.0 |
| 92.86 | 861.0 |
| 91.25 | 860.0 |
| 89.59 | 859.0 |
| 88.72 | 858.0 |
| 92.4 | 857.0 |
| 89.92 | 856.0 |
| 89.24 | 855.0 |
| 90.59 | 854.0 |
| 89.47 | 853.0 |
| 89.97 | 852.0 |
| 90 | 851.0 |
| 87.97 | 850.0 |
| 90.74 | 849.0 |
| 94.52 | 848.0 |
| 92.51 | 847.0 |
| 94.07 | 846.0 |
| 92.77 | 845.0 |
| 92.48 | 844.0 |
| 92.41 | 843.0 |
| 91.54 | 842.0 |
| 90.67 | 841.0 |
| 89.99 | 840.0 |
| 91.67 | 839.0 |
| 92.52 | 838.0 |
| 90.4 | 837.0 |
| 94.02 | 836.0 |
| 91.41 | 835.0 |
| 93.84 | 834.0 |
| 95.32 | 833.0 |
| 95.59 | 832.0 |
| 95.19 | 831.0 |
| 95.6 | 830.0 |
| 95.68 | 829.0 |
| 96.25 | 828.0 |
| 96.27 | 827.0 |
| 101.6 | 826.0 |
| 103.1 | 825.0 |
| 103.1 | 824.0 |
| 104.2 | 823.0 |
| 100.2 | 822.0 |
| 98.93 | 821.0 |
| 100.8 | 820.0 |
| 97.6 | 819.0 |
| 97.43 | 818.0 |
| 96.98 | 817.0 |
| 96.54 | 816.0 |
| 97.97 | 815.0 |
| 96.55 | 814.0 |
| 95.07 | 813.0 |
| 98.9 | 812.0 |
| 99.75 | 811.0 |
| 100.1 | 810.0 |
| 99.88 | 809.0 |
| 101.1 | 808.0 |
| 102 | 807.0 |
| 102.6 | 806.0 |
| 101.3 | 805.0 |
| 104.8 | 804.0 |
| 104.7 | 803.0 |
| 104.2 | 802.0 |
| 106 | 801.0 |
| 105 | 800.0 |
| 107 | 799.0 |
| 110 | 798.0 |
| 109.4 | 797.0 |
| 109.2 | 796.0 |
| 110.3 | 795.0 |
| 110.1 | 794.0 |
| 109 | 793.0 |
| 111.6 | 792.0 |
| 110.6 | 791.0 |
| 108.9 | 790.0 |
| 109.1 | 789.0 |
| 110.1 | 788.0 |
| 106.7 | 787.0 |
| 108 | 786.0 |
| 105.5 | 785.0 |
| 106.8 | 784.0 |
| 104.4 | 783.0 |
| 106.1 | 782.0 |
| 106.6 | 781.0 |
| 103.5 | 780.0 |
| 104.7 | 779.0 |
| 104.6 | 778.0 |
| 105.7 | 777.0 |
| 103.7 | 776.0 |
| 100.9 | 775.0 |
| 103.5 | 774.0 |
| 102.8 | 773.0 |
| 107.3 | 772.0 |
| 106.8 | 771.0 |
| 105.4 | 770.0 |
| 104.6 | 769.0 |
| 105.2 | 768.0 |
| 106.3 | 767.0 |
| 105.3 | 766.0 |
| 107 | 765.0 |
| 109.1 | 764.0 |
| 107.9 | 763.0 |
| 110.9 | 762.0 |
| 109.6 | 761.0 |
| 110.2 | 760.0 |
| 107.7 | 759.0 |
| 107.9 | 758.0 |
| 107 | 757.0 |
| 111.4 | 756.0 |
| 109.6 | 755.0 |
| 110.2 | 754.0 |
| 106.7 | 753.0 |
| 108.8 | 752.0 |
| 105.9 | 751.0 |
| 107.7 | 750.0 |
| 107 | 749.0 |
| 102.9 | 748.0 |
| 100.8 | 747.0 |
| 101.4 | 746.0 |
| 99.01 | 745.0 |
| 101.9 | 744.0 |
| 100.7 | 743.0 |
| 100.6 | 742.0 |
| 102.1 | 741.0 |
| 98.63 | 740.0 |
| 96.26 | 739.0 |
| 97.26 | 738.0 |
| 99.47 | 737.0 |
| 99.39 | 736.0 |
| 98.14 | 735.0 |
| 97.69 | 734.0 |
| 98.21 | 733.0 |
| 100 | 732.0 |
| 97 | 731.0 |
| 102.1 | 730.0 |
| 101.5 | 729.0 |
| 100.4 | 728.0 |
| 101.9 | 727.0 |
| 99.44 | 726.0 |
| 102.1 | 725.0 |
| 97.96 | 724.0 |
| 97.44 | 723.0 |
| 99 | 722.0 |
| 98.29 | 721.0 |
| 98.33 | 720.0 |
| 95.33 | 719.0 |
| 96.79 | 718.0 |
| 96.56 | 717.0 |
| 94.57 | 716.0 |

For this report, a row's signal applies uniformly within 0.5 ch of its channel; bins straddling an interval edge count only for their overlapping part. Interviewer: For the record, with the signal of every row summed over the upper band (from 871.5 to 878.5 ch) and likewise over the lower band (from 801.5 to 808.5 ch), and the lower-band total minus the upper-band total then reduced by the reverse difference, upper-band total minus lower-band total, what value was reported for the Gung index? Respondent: 191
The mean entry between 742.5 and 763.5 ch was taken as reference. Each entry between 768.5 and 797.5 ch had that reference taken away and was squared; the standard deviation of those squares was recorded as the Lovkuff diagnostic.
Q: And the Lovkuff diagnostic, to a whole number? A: 8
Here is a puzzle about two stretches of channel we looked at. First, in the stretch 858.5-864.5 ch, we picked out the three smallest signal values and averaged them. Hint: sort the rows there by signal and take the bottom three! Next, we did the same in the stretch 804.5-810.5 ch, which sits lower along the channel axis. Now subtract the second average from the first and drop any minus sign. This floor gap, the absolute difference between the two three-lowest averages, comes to 10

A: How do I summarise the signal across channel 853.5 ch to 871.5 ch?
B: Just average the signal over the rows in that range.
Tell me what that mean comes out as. 91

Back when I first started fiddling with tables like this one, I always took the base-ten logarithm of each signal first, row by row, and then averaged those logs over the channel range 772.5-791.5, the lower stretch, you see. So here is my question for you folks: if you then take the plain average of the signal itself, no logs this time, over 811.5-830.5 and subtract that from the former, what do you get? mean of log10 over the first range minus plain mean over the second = -97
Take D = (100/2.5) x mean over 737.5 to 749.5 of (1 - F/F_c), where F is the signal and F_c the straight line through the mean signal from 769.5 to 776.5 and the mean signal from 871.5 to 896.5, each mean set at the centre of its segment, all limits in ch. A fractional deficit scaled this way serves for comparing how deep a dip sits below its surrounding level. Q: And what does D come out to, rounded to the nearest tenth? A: 3.0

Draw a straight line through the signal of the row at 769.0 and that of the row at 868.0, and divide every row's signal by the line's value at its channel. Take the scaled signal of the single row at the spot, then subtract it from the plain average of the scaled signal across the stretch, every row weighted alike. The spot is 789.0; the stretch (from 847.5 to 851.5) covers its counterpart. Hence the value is -0.11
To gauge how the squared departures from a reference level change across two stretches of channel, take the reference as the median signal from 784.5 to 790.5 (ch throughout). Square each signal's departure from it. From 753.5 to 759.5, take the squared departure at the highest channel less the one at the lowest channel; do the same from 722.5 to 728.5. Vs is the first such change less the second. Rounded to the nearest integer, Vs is 54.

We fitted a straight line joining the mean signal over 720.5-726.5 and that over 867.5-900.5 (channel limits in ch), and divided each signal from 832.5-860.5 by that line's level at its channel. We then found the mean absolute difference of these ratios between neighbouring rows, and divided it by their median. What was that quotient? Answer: 0.018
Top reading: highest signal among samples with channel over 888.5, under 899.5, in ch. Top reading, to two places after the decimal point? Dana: 89.22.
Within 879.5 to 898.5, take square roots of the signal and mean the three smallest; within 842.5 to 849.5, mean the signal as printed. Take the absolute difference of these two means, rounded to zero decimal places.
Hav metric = 84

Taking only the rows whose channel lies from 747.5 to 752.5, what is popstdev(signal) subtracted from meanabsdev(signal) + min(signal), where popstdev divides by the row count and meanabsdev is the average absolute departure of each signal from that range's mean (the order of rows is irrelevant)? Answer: 103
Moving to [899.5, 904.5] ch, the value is 88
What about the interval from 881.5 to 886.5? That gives 82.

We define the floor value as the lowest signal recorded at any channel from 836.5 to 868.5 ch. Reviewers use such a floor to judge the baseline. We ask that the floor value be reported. 87.97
